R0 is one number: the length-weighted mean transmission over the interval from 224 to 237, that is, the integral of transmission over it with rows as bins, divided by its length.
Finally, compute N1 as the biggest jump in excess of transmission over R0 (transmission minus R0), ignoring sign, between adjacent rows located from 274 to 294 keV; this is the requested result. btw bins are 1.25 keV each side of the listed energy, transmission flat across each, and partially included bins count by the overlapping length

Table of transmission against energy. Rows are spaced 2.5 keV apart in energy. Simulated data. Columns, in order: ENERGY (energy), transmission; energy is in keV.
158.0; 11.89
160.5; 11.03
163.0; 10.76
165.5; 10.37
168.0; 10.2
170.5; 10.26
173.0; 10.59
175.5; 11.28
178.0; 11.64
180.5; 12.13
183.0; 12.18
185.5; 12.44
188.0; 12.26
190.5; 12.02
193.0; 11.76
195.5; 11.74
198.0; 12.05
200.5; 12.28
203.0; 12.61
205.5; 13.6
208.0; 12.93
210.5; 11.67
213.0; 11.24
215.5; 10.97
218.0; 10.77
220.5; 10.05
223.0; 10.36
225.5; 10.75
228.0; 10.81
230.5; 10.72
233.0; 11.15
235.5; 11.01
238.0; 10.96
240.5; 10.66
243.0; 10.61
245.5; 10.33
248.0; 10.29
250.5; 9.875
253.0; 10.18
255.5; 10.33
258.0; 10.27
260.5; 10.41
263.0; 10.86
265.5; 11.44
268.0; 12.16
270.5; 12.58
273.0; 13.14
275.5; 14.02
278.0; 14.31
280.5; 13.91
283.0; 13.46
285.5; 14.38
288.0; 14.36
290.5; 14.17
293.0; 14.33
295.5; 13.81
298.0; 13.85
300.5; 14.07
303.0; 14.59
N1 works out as 0.9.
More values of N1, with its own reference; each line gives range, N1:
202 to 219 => 1.3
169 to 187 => 0.7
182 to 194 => 0.3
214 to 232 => 0.7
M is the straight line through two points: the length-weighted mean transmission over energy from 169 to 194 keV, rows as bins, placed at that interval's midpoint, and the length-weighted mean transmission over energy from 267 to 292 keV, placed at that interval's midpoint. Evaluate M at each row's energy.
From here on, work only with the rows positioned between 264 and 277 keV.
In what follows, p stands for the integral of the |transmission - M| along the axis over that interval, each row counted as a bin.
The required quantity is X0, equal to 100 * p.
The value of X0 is 1315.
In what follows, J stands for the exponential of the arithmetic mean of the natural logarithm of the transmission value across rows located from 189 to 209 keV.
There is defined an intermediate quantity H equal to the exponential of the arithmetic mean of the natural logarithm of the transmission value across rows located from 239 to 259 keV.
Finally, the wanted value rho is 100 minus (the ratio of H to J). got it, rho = 99.2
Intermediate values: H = 10.3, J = 12.4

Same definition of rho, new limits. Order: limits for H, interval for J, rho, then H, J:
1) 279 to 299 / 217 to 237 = 98.7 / 14.0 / 10.7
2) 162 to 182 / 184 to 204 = 99.1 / 10.9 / 12.1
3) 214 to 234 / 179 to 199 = 99.1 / 10.7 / 12.1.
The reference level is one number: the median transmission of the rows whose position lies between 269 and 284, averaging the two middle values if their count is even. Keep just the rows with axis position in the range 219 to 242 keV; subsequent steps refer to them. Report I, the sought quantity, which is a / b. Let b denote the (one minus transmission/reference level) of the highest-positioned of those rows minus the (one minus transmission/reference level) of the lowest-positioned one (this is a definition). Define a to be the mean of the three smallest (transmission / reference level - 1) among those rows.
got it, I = 5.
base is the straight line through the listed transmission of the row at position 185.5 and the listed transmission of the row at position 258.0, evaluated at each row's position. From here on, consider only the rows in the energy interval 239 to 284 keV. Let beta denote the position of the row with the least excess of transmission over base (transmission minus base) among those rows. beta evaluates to 250.5 keV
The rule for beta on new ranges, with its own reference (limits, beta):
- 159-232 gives 168.0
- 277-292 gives 283.0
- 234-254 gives 250.5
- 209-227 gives 220.5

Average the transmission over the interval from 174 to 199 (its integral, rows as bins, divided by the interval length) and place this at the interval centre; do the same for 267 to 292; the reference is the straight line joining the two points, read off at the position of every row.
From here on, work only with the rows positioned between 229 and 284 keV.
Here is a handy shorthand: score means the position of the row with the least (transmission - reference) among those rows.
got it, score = 250.5 keV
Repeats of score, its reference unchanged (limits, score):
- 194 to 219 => 218.0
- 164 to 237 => 220.5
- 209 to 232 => 220.5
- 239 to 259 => 250.5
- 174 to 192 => 175.5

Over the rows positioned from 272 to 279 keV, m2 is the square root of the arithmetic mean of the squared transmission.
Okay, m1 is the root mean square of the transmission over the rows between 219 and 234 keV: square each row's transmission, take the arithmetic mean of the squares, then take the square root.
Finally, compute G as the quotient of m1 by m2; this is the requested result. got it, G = 0.77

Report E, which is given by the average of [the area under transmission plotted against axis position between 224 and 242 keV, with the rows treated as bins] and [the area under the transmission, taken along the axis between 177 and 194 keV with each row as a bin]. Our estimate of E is 200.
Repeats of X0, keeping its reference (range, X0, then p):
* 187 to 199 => 250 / 2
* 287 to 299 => 372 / 4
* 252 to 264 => 3384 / 34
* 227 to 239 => 2131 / 21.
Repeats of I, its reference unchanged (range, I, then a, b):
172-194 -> 2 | -0.18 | -0.085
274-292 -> -1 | 0.01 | -0.011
